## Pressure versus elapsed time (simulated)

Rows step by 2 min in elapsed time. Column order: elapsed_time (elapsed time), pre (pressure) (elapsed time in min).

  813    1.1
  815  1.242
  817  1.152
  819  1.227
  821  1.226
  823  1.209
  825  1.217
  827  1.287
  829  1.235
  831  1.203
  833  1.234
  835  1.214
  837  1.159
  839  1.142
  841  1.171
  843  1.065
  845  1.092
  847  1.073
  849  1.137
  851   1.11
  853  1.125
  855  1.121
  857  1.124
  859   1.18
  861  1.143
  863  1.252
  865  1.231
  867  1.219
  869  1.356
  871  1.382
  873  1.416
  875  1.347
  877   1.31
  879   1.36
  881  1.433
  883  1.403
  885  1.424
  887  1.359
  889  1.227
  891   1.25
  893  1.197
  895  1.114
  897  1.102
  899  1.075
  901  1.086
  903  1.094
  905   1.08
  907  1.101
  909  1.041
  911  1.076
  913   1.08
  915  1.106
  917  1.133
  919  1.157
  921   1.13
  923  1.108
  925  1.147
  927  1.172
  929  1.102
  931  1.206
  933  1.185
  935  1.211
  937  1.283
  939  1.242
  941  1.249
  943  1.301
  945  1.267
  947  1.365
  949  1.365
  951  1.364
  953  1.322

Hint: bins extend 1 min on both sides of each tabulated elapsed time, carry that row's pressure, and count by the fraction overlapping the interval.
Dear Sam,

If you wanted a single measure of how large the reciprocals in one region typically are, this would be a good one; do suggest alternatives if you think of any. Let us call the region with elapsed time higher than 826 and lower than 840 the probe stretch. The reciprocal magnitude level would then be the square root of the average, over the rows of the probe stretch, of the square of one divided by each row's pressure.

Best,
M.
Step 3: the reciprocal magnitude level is 0.83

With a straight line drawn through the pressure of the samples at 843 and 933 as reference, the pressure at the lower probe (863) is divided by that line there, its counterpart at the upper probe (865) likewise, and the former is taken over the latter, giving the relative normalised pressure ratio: 1.02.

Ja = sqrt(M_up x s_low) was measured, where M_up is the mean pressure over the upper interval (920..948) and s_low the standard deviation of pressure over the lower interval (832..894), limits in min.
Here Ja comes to 0.37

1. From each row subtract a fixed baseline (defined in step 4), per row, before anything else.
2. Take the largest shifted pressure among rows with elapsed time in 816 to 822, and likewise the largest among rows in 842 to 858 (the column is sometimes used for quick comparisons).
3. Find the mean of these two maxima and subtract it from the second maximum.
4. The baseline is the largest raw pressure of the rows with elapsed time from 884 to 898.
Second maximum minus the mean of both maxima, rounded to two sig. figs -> -0.045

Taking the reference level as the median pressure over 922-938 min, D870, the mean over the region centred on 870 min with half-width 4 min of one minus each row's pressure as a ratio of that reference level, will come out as -0.14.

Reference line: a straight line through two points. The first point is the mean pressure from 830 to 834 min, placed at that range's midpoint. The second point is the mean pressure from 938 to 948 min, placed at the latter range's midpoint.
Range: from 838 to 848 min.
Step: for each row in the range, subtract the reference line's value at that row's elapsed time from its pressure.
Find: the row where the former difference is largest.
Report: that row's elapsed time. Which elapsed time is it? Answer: 841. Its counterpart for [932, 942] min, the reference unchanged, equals 937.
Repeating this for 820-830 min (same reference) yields 827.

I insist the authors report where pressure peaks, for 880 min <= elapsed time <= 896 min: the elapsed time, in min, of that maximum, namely 881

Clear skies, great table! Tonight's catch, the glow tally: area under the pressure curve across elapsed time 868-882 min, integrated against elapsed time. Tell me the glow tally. 19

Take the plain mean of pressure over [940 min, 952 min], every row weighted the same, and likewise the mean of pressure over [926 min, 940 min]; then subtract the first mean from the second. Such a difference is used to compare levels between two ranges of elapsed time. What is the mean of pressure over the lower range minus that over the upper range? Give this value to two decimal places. -0.12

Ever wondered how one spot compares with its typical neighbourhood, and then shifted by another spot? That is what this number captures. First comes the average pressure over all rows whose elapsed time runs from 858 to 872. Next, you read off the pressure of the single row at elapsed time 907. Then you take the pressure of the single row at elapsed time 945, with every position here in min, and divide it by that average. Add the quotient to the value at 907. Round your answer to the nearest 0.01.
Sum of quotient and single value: 2.11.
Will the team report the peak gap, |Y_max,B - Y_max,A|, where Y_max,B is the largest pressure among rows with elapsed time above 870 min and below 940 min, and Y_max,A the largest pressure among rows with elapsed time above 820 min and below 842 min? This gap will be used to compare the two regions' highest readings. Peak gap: 0.15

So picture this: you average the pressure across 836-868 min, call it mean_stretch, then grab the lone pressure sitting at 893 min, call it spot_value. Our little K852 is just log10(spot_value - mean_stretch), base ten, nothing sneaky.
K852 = -1.30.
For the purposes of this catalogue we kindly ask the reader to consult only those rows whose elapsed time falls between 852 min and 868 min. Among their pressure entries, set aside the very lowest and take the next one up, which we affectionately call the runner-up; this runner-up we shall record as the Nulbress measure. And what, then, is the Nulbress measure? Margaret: 1.124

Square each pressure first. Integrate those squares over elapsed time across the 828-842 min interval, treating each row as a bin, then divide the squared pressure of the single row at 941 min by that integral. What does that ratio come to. 0.078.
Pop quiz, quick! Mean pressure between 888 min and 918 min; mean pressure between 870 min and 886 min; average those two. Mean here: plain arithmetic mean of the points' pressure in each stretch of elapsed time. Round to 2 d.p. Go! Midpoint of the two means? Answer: 1.25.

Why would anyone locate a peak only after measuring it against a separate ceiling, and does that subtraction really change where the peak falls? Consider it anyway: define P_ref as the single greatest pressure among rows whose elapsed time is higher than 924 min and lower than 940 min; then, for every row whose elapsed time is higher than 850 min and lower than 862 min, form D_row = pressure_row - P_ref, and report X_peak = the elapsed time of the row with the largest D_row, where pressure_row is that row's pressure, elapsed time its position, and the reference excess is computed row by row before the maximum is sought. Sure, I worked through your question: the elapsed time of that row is 859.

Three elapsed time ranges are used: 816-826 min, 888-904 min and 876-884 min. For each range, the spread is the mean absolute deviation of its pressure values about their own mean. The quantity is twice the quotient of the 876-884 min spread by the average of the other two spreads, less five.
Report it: -3.0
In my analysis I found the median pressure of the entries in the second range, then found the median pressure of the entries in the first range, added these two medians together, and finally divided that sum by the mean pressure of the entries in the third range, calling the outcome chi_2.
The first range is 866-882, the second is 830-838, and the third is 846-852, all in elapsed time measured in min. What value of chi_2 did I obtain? 2.32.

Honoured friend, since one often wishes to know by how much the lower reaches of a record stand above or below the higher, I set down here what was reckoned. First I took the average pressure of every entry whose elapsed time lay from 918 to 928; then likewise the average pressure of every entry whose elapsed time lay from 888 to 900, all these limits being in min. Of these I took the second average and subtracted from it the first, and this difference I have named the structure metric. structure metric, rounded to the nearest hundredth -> 0.02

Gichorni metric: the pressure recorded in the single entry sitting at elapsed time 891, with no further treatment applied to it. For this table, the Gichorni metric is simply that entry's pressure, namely 1.25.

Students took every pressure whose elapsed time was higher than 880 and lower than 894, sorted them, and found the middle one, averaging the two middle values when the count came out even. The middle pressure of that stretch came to 1.36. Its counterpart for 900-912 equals 1.08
